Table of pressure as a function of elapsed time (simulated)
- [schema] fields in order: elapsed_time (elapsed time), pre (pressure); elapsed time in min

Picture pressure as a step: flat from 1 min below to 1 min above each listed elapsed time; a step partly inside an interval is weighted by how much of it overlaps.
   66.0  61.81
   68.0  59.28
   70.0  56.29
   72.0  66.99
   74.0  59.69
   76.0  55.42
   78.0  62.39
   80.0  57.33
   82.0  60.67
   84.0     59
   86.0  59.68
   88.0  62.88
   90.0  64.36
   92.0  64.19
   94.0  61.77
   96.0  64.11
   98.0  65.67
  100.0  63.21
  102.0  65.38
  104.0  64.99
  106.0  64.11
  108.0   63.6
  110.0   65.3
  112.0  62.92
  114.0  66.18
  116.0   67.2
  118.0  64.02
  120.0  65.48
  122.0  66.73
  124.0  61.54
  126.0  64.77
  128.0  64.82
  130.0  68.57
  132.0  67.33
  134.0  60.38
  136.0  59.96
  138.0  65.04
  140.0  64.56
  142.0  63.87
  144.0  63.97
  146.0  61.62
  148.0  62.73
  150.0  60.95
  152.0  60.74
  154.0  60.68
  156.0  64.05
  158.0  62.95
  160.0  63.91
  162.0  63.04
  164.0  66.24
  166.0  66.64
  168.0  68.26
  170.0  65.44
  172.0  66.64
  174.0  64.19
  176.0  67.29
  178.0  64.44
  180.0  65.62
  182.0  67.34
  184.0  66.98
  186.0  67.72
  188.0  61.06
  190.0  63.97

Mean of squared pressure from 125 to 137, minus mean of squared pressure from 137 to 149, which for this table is 95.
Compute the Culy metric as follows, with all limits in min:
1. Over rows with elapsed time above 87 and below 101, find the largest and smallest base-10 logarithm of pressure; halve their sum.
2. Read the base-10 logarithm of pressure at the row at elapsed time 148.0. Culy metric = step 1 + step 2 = 3.60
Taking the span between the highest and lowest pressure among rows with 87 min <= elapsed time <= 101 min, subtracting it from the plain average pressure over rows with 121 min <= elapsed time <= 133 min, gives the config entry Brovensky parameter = 61.7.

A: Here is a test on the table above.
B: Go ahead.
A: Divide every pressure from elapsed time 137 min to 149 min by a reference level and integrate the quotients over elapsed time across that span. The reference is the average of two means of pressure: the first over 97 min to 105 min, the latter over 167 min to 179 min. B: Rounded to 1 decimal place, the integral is 11.7 min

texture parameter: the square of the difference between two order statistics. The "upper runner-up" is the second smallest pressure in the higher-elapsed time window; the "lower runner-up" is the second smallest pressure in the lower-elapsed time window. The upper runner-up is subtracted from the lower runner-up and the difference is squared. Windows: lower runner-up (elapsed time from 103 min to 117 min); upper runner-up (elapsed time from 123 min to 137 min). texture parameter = 10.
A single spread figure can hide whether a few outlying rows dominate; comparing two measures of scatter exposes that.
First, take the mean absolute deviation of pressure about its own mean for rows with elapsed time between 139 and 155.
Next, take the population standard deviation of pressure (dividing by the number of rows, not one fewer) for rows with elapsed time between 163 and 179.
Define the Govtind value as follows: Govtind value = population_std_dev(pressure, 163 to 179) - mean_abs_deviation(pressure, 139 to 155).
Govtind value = -0.1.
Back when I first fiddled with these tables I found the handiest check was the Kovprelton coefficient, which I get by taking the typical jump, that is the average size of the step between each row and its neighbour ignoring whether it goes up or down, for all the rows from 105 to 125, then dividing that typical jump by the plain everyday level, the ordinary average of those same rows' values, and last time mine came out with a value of 0.034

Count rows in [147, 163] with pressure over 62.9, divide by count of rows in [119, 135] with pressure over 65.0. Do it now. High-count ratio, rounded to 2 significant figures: 1.0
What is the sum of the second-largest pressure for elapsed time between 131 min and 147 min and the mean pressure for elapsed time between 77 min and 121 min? 128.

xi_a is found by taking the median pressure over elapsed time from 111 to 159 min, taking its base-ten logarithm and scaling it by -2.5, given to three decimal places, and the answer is -4.515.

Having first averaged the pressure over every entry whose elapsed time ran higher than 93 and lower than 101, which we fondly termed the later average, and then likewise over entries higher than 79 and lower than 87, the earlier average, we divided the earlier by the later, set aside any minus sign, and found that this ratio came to 0.93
